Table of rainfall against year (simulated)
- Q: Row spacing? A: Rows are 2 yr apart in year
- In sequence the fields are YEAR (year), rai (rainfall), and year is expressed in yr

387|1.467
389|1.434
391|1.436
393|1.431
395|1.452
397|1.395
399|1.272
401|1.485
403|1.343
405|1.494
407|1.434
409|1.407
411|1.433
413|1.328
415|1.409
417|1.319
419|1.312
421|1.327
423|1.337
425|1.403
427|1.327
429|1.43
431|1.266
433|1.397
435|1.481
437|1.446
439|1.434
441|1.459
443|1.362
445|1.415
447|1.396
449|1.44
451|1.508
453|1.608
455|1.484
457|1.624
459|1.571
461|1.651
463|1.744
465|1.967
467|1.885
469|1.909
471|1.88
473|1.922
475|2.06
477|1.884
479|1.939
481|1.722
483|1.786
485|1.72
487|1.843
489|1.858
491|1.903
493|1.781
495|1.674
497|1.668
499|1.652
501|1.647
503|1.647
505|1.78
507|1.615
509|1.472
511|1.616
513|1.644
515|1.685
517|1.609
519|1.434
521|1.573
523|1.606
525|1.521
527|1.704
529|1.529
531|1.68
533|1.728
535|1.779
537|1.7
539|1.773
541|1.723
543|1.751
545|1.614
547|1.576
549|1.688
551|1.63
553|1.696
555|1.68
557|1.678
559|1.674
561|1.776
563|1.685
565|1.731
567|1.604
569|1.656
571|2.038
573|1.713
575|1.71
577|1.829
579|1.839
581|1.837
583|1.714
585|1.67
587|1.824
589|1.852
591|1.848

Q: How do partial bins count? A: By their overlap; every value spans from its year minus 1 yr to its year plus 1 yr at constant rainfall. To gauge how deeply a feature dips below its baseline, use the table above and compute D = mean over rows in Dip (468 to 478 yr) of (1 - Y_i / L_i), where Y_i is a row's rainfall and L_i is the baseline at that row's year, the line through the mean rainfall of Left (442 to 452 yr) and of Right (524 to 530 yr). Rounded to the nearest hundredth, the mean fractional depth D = -0.31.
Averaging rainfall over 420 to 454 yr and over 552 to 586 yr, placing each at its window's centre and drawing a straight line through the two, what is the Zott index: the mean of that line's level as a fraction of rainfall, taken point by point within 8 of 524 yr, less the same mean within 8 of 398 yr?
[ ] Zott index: 0.10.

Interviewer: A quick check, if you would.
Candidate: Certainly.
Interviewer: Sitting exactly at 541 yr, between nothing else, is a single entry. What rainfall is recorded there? 1.723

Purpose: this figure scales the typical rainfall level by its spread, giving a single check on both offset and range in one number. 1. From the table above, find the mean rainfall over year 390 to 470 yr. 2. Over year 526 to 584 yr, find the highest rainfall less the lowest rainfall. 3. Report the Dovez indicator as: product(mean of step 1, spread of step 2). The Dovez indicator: 0.75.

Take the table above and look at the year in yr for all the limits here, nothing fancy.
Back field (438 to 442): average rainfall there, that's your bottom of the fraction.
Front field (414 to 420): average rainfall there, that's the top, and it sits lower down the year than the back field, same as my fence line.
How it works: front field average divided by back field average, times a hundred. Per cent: 93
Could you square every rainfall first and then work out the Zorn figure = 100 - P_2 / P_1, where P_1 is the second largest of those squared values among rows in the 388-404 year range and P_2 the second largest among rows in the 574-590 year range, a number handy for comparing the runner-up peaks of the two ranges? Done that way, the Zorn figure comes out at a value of 98.4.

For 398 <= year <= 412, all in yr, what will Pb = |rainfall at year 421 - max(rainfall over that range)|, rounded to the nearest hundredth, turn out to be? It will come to 0.17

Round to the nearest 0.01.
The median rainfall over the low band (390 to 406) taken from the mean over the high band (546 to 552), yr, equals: 0.20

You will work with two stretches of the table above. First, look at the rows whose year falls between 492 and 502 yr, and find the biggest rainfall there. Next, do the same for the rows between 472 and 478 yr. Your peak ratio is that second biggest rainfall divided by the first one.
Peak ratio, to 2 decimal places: 1.16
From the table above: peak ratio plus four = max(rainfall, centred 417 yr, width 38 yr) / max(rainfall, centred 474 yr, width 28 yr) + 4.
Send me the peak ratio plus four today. 4.73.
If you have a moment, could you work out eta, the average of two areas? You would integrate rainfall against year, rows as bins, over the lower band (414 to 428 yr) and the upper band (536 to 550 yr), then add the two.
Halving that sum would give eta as 21.3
